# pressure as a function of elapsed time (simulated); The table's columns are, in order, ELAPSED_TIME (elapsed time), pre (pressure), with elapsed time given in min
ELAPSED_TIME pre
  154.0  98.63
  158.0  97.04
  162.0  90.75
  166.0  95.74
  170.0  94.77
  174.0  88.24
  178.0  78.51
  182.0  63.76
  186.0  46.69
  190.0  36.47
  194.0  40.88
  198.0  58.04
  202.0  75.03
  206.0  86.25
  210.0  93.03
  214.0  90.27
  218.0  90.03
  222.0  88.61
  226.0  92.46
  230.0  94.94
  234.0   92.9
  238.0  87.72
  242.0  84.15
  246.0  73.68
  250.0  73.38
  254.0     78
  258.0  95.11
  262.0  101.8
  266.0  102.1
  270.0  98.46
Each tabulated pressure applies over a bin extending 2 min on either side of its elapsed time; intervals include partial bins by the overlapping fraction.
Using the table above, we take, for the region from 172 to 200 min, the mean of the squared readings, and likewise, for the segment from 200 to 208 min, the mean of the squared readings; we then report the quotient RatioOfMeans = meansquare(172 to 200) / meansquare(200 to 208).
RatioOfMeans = 0.58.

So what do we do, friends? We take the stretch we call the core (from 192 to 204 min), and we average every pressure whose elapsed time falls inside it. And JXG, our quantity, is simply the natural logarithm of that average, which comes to 4.06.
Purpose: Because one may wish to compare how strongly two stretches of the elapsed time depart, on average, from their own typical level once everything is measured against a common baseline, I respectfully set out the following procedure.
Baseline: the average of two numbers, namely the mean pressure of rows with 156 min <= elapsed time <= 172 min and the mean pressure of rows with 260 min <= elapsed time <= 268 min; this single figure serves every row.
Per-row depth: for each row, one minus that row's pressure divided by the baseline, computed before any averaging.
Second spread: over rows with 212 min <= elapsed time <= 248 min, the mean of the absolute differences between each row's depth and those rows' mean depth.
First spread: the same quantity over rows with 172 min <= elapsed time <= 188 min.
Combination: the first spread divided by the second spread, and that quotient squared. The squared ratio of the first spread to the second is 11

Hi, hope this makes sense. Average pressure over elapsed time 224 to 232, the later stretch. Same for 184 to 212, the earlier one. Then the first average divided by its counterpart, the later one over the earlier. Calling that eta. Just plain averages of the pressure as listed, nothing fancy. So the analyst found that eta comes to 1.50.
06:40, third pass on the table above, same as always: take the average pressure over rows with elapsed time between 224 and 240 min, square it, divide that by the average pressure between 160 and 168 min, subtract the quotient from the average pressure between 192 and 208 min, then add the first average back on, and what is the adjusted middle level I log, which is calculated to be 66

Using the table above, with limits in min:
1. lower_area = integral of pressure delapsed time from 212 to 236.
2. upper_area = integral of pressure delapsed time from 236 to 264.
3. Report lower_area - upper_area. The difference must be -179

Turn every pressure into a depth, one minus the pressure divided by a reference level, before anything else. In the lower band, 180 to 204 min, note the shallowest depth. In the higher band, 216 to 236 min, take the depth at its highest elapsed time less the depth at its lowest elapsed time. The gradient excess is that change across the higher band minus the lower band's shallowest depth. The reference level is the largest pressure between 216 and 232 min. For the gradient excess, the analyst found -0.24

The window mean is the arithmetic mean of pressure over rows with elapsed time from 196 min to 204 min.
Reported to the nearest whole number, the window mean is 67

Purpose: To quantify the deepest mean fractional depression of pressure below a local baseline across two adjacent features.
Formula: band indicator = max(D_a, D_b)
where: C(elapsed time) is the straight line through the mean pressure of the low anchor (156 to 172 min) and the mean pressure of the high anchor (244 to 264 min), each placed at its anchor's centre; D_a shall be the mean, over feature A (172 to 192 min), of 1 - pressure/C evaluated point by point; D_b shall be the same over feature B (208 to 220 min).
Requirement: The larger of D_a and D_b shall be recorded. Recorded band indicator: 0.32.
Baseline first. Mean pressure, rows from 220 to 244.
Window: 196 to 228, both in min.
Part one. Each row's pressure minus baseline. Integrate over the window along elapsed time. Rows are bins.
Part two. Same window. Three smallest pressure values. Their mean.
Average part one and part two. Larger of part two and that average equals 73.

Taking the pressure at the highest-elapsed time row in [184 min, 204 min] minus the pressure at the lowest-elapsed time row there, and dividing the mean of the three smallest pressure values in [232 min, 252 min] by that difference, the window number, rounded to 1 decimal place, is 2.7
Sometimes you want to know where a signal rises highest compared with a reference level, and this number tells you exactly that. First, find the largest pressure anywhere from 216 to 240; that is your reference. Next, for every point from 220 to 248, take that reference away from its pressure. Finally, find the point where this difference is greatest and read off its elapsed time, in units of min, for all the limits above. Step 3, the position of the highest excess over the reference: 230.0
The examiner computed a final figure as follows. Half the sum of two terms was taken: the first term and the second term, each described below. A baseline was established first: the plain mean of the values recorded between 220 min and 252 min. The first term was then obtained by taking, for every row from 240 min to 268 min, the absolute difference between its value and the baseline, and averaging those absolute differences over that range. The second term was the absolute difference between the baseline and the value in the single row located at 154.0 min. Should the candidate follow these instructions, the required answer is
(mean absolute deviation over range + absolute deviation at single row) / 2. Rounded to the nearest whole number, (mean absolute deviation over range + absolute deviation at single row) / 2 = 12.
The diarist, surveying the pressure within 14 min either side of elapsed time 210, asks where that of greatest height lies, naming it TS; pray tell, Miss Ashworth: 210.0 min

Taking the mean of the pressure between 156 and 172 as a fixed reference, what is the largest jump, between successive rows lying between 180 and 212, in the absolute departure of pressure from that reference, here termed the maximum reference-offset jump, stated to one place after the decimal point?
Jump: 17.2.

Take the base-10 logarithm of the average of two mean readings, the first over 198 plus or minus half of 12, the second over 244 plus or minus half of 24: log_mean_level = 1.844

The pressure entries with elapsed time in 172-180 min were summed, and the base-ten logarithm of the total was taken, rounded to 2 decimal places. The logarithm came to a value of 2.22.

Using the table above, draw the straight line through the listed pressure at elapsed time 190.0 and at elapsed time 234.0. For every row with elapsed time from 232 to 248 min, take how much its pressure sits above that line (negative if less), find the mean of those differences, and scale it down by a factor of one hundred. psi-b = -0.16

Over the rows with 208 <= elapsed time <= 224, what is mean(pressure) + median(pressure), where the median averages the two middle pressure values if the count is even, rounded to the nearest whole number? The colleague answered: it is 181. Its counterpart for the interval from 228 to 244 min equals 180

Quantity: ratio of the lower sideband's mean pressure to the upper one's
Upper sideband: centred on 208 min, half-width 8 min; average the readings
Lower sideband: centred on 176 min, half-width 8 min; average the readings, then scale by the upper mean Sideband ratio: 0.94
